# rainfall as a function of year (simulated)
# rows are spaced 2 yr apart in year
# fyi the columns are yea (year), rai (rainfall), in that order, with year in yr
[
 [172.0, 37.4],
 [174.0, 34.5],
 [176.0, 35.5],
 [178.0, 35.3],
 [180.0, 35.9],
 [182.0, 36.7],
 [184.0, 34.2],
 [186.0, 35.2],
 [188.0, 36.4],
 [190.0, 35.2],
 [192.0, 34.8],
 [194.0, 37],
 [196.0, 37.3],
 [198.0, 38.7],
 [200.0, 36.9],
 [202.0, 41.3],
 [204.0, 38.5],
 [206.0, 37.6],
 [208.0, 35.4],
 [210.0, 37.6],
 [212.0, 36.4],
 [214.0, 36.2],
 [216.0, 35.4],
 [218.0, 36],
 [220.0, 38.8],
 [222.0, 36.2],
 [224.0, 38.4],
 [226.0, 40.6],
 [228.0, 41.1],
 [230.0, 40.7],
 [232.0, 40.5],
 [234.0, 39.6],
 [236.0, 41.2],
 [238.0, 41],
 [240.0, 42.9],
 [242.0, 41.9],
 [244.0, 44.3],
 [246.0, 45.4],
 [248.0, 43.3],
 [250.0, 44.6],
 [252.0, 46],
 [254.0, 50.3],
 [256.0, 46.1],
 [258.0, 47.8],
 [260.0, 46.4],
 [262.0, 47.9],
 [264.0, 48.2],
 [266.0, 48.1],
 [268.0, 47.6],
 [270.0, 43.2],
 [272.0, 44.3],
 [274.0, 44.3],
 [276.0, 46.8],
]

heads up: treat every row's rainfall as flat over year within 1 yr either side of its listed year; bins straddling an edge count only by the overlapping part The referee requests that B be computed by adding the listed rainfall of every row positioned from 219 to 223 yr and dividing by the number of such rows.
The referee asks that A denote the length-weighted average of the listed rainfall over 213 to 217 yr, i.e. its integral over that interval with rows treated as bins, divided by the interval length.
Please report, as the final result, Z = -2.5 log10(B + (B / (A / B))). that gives -4.71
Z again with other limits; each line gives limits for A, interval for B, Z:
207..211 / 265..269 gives -5.11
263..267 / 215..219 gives -4.48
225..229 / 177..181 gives -4.56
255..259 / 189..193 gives -4.46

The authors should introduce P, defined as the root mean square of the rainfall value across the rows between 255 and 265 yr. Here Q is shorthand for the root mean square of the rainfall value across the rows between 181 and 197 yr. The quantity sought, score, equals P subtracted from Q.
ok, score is -11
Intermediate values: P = 47.3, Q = 36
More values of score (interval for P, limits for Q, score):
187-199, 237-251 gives 7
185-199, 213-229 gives 1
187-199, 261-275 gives 10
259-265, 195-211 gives -10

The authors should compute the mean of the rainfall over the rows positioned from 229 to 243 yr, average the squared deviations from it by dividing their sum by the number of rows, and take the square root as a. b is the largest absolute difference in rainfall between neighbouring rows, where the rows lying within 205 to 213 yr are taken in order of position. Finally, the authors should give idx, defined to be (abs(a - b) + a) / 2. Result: 1.1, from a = 0.98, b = 2.2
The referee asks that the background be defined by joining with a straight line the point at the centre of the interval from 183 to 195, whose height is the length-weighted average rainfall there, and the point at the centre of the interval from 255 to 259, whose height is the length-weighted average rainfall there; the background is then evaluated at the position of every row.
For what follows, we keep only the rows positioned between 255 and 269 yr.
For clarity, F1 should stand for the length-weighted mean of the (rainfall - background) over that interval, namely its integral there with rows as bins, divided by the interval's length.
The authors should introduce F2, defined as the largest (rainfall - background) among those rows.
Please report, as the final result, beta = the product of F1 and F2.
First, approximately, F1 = -0.4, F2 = 0.7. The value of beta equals -0.2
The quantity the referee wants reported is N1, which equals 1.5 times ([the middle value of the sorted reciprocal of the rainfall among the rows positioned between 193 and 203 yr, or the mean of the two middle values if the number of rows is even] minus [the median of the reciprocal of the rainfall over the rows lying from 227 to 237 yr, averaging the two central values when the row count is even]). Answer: 0.0034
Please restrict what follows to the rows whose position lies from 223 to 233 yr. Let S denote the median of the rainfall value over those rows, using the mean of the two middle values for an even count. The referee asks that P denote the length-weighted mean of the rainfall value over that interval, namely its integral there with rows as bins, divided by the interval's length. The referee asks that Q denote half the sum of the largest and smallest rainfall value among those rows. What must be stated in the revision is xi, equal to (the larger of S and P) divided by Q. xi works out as 1.02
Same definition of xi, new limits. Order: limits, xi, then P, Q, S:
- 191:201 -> 1.01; 37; 37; 37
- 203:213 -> 1.02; 37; 37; 38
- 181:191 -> 1.00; 36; 35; 35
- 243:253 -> 1.00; 45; 45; 45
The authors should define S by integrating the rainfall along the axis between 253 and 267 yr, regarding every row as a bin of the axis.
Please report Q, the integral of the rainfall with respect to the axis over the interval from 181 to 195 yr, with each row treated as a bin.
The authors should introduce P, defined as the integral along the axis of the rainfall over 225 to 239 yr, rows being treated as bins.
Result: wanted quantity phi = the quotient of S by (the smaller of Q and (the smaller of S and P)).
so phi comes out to 1.34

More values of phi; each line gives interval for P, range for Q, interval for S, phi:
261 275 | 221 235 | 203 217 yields 1.00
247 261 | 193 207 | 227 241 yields 1.07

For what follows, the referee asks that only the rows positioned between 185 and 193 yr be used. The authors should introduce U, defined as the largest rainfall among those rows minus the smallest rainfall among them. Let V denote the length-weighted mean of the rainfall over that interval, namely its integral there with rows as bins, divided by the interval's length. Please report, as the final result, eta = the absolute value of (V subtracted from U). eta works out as 34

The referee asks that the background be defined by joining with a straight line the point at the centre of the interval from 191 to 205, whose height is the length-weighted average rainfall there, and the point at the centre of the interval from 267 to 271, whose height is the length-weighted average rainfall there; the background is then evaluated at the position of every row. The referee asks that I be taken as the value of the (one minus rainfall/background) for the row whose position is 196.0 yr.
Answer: 0.01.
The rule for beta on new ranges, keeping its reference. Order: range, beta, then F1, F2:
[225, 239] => 2.0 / -2.1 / -1.0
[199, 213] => -2.4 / -0.7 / 3.6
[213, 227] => 3.7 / -3.3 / -1.1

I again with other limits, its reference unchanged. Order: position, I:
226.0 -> 0.00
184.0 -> 0.06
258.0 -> -0.08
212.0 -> 0.07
